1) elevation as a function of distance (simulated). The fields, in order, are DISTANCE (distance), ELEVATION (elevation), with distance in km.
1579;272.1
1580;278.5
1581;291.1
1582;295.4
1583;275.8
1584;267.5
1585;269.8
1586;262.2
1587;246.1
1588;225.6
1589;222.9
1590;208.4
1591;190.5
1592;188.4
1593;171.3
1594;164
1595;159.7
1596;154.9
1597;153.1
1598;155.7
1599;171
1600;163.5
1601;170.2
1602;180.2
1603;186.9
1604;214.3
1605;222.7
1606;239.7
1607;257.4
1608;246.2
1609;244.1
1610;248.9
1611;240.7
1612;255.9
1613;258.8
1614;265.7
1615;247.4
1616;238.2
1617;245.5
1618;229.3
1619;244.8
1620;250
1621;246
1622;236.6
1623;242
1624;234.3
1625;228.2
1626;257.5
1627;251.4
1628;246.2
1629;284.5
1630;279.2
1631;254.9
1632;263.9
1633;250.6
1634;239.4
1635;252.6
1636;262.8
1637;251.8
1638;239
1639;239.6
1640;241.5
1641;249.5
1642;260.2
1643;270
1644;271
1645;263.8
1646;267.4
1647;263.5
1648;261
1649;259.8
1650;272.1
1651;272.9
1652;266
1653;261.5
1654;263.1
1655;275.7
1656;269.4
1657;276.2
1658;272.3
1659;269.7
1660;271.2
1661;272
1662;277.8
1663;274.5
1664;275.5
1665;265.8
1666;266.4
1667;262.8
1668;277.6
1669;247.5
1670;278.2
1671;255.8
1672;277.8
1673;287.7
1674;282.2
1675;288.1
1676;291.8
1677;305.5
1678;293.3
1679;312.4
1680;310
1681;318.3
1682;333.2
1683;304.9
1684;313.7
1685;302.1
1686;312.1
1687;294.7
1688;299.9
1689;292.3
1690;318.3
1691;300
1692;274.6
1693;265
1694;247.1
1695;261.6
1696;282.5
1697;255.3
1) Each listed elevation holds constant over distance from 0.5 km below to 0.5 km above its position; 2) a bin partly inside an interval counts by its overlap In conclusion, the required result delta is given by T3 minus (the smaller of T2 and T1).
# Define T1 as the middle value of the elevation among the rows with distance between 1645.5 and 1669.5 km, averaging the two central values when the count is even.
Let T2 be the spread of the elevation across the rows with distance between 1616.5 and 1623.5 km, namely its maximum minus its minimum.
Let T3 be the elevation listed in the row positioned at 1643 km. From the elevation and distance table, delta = 249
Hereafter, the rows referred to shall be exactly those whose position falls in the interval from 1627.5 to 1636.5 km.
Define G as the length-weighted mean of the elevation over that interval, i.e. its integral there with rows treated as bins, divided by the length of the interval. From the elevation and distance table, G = 259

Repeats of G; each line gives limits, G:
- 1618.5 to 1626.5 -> 242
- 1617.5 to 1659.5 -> 257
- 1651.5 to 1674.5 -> 271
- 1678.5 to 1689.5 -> 309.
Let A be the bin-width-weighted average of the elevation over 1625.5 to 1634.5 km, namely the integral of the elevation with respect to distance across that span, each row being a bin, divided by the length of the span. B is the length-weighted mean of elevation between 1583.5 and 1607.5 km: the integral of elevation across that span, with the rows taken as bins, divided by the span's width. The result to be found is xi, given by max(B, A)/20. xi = 12.9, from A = 259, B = 202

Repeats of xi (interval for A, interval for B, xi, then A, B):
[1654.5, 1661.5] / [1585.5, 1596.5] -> 13.6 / 272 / 199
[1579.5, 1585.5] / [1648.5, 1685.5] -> 14.1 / 280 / 281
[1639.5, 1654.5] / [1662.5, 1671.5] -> 13.4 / 263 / 267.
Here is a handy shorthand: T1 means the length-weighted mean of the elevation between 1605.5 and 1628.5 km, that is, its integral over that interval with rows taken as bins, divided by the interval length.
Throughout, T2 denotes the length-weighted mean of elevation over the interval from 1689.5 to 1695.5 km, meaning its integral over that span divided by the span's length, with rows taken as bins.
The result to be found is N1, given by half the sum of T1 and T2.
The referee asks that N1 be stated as 262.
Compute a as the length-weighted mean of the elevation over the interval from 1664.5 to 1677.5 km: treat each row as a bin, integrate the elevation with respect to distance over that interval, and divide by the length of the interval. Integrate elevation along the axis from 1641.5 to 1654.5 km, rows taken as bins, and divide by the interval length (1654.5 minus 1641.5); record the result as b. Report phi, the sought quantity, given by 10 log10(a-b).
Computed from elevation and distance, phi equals 10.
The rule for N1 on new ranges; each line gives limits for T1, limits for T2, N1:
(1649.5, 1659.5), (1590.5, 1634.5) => 247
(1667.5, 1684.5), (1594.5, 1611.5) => 247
